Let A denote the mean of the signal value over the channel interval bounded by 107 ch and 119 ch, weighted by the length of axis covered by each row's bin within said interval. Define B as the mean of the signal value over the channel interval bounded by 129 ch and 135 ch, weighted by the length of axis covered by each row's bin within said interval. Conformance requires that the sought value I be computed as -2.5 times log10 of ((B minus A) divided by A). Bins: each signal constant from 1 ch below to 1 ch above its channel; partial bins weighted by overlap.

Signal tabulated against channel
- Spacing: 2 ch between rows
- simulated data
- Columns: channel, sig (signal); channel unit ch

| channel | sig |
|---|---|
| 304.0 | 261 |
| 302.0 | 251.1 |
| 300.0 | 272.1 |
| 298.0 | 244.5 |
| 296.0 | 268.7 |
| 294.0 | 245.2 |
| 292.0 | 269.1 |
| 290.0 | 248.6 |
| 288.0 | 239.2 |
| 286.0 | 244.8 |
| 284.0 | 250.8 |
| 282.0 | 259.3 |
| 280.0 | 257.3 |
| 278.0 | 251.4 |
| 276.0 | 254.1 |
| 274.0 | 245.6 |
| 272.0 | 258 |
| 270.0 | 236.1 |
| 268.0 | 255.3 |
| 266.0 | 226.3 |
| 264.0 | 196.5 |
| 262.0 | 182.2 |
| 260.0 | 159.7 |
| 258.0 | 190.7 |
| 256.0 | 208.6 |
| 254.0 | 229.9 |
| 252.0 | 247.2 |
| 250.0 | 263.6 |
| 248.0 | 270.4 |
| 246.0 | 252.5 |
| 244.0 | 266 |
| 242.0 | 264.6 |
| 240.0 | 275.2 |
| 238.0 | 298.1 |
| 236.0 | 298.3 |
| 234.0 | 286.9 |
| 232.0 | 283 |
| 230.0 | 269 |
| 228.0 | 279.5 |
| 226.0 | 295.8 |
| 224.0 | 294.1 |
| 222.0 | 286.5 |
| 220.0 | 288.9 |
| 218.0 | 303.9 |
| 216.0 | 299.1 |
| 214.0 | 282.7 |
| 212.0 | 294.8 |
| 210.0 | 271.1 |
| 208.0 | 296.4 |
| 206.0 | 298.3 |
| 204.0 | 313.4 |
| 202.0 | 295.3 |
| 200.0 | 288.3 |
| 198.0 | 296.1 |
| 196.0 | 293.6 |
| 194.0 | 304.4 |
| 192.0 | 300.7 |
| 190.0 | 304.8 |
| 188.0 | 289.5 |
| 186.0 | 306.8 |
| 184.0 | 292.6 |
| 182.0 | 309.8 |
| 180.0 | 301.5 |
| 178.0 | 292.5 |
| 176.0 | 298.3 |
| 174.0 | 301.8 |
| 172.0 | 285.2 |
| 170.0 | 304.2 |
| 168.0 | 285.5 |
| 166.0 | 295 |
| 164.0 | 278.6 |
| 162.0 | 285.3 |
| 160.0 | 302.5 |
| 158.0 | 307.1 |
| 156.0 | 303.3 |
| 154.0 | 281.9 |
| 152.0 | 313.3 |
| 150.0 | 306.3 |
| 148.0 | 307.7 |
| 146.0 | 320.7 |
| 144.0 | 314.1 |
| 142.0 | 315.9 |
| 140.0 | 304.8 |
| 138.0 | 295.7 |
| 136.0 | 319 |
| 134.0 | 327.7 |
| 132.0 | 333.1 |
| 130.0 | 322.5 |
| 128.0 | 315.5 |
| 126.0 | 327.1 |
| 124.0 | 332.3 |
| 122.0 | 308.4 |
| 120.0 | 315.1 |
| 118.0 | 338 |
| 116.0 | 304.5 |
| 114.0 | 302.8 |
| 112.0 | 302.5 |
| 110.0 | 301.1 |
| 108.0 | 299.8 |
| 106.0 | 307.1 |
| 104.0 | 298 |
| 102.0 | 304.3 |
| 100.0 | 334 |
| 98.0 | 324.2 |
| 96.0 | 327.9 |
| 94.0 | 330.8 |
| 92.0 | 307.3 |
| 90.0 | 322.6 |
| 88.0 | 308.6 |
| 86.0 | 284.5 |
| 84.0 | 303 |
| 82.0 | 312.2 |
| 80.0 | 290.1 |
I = 3.0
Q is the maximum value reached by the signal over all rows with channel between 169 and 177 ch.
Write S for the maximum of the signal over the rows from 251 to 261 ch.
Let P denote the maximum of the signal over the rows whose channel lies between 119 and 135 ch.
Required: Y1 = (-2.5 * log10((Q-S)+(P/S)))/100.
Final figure -0.044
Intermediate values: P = 333.1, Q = 304.2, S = 247.2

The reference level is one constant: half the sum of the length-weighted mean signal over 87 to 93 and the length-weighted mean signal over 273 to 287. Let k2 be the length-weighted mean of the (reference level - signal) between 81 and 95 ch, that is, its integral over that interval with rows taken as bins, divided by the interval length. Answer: -27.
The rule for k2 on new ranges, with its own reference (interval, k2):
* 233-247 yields 5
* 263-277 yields 44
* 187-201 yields -14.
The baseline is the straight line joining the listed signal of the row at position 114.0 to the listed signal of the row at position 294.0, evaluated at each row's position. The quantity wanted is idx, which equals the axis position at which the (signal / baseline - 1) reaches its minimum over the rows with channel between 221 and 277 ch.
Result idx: 260.0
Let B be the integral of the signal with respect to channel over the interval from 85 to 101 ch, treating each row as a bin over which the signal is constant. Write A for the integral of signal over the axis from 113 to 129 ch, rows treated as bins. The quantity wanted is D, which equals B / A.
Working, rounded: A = 5087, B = 5080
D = 1.00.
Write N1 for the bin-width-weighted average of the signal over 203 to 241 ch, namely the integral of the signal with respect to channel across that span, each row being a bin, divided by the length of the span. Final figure 290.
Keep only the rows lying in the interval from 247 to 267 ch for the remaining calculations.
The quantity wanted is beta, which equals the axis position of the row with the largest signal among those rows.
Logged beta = 248.0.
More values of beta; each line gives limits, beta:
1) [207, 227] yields 218.0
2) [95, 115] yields 100.0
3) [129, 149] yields 132.0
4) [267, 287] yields 282.0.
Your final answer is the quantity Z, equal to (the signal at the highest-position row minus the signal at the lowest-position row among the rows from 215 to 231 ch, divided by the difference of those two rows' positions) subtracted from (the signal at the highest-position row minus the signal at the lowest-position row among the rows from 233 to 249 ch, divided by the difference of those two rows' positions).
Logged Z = 1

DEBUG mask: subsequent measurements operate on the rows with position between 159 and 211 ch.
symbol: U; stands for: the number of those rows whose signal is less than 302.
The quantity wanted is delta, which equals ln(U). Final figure 2.9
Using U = 19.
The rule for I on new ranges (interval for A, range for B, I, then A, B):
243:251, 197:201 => 2.4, 263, 292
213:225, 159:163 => 5.8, 293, 294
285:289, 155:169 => 1.7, 242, 294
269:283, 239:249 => 3.1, 252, 266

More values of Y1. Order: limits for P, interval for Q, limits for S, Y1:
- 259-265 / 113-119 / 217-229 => -0.039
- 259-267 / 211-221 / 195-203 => -0.023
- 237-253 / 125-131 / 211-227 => -0.035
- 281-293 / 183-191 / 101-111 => 0.006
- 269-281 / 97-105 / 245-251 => -0.045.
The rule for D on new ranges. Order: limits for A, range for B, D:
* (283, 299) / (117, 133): 1.29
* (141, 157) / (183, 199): 0.97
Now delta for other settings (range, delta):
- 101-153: 1.4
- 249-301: 3.3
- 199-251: 3.2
